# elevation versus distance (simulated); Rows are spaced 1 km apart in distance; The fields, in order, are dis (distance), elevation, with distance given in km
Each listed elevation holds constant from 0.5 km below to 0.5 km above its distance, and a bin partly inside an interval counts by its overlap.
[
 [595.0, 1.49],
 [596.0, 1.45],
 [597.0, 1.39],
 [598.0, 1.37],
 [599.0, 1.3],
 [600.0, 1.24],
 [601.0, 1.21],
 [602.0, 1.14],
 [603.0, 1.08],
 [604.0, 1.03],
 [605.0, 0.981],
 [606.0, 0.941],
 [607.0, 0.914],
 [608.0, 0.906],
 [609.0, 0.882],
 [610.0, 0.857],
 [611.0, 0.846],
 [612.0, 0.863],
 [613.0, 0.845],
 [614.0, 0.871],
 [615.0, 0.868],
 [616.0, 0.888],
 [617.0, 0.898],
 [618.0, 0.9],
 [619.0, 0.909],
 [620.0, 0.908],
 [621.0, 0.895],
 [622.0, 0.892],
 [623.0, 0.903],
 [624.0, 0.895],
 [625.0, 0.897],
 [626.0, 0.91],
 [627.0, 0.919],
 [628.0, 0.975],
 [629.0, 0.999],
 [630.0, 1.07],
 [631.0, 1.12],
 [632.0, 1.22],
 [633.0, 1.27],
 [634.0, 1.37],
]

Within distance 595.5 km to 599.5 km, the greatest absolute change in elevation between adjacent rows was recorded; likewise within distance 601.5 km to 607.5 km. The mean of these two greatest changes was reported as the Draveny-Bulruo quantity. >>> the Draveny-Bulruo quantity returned 0.065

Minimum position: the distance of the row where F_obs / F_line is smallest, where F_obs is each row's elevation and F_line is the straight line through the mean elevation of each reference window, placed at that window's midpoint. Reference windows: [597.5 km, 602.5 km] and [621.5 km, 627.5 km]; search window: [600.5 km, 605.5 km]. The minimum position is 605.0 km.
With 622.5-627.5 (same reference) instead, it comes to 623.0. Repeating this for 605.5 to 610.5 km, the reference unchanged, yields 610.0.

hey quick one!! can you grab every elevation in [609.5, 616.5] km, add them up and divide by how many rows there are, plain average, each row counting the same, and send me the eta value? 0.86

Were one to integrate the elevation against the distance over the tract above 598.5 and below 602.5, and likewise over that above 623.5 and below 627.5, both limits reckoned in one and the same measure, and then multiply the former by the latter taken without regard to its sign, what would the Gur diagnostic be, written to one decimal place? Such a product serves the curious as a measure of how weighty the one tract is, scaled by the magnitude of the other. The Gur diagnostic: 17.7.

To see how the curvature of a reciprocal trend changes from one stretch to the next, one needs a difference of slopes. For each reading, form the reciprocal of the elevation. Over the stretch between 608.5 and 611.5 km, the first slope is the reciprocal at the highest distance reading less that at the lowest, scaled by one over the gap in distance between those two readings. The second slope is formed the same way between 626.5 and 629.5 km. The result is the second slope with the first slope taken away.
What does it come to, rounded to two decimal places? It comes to -0.07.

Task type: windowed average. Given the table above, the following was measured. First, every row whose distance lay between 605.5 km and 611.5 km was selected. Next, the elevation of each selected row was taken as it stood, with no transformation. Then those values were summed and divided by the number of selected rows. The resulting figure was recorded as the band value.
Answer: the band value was 0.89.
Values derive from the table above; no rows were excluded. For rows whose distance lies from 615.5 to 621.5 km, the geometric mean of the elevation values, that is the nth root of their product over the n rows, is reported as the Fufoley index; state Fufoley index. 0.90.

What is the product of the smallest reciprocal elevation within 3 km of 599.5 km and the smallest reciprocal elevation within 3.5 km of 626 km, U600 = 0.72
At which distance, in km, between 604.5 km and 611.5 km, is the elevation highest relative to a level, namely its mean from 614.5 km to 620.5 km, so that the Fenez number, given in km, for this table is 605.0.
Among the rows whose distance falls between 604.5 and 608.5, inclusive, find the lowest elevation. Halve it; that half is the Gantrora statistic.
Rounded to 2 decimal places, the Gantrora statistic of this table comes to 0.45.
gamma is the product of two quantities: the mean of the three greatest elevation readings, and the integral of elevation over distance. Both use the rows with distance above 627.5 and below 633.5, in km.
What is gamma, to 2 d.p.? 8.01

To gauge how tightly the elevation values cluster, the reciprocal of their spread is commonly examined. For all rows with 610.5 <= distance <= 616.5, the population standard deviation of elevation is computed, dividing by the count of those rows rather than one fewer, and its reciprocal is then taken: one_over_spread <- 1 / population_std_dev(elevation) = 67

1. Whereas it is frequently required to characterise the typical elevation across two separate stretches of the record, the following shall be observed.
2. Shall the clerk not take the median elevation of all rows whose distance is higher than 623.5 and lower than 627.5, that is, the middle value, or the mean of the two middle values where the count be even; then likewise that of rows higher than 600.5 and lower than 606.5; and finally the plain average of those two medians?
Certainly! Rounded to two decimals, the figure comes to 0.98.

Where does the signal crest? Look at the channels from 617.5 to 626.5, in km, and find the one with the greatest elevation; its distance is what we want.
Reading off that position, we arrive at 626.0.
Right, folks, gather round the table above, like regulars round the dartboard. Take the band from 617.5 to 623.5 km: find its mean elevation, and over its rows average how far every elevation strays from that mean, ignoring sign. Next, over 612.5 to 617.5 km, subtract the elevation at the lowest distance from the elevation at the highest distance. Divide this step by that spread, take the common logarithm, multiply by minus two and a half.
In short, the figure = -2.5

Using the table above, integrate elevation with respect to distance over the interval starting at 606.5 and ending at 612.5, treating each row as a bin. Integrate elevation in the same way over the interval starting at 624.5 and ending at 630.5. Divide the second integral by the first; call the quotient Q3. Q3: 1.10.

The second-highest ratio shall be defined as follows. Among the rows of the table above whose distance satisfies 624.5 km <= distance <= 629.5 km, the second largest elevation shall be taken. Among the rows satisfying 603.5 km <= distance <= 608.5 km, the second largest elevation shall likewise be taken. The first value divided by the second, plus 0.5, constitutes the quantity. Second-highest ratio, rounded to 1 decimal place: 1.5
